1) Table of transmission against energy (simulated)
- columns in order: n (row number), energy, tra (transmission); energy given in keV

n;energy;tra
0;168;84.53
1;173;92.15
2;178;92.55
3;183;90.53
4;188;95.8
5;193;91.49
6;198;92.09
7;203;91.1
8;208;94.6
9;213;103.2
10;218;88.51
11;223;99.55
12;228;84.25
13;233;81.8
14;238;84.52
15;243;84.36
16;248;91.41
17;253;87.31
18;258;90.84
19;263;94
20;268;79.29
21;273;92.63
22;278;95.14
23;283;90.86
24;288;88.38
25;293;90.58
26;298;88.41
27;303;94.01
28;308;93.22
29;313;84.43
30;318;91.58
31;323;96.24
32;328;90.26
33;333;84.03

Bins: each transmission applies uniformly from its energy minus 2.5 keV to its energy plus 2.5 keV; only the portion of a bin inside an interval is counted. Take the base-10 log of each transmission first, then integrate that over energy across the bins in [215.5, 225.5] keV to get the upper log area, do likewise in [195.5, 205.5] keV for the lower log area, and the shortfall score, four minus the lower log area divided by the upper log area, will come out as 3.01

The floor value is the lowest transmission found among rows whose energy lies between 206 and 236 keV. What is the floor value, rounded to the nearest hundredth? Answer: 81.80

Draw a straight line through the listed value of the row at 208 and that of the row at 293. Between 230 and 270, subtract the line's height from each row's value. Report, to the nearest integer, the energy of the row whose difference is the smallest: 268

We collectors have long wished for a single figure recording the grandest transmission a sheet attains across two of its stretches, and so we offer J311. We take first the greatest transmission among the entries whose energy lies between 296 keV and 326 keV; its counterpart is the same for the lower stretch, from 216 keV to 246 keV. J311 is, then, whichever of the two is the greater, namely 100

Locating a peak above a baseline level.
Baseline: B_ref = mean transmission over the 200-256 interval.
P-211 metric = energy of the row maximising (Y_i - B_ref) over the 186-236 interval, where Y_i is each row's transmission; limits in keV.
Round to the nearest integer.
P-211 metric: 213 keV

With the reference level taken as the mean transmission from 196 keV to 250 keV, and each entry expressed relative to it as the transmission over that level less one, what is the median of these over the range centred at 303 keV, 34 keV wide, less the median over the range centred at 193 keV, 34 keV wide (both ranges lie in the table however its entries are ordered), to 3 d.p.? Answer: -0.017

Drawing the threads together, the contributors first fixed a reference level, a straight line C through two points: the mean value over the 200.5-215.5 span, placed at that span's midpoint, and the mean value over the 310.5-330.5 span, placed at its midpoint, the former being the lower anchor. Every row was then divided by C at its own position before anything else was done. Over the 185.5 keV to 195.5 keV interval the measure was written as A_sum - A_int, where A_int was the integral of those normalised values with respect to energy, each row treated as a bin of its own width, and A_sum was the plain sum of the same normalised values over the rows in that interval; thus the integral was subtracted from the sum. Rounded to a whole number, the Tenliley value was -8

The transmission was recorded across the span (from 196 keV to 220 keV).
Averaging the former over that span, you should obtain 94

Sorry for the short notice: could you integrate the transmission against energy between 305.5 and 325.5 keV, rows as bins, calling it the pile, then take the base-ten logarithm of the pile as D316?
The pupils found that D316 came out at 3.3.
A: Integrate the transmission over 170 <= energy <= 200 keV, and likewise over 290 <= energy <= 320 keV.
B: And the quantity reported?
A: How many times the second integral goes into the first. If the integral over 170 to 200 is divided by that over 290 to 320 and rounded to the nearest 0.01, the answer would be 1.02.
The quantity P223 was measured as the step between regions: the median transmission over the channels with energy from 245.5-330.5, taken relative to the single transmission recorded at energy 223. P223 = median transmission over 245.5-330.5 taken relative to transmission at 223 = -9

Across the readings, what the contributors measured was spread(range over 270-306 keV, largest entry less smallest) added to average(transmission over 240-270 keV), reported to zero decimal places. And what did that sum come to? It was 95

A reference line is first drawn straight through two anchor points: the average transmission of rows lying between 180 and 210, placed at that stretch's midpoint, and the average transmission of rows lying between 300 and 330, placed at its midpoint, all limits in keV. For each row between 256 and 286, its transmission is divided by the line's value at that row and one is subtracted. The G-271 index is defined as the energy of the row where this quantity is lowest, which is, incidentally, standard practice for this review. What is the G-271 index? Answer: 268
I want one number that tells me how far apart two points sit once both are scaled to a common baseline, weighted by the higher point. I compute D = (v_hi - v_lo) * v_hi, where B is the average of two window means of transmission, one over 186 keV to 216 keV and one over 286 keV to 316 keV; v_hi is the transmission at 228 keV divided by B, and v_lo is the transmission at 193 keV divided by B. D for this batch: -0.072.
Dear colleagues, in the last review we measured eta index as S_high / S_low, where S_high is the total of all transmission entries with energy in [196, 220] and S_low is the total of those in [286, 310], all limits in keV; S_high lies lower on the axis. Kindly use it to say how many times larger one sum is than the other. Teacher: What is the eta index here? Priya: 1.03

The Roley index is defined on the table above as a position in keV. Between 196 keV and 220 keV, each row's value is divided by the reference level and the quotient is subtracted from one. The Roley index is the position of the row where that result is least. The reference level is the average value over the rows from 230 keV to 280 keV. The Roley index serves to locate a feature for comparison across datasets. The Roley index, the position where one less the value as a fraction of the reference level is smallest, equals 213 keV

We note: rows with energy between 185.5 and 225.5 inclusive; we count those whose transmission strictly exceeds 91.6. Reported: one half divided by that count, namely 0.10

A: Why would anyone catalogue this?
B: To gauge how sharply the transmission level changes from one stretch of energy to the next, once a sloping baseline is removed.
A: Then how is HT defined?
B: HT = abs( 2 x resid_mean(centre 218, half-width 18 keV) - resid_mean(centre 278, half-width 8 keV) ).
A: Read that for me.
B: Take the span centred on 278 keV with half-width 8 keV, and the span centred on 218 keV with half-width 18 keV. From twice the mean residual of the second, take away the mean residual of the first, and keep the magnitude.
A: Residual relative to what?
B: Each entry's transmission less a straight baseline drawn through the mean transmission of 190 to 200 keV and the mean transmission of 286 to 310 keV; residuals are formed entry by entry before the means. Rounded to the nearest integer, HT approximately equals 1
